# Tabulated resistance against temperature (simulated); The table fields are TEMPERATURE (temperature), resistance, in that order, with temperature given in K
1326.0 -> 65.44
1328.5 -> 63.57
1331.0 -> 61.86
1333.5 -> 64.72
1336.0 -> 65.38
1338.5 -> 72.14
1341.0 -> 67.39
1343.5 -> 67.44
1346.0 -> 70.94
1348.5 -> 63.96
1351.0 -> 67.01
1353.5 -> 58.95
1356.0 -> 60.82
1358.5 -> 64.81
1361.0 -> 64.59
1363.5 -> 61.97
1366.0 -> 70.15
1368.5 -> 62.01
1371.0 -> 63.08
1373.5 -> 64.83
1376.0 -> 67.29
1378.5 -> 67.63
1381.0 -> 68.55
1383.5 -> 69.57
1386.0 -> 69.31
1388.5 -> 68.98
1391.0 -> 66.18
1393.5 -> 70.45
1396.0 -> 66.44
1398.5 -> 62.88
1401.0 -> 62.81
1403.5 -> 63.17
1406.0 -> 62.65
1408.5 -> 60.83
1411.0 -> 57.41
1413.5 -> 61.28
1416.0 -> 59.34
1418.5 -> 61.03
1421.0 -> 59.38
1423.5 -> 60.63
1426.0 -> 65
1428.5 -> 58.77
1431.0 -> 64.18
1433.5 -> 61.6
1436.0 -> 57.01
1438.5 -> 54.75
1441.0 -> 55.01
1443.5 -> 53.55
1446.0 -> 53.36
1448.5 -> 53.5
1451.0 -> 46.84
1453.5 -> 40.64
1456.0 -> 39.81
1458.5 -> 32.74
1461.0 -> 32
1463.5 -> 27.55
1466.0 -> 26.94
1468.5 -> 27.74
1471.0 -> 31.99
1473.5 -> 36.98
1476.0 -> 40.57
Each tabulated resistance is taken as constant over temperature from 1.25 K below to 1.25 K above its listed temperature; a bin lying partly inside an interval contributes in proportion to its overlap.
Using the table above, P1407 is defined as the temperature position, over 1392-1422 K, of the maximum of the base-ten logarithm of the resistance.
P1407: 1393.5 K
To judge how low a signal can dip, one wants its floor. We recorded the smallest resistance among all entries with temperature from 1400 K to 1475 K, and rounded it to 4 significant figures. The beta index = 26.94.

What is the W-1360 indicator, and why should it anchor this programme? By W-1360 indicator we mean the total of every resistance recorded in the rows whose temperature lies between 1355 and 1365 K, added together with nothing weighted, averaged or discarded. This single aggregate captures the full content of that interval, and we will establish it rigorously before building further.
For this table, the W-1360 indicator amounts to 252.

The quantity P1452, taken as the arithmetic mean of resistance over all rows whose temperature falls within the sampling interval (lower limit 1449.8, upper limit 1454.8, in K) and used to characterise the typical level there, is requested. 44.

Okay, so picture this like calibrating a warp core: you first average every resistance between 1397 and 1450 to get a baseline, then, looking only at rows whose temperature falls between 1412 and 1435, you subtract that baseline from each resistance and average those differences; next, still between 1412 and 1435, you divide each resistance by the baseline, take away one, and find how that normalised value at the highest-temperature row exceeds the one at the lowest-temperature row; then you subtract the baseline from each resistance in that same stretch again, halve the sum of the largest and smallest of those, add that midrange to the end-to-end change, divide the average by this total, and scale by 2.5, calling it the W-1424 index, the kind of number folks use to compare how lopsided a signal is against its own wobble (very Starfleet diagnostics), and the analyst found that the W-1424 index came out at 1.8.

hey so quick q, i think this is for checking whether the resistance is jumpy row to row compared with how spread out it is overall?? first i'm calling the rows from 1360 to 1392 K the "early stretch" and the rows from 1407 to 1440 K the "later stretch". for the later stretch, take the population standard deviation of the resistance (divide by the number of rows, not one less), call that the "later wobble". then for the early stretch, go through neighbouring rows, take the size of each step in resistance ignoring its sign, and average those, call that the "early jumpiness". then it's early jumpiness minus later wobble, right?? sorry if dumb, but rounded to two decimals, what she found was -0.20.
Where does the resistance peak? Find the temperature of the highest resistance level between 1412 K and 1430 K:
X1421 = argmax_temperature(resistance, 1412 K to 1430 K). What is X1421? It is 1426.0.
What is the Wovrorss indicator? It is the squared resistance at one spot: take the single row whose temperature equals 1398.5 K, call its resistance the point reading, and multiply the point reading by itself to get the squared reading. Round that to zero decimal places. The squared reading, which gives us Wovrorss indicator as 3954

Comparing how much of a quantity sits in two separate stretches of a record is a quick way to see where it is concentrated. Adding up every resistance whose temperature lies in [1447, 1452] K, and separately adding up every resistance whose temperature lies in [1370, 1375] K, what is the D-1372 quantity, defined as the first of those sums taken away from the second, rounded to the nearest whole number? 28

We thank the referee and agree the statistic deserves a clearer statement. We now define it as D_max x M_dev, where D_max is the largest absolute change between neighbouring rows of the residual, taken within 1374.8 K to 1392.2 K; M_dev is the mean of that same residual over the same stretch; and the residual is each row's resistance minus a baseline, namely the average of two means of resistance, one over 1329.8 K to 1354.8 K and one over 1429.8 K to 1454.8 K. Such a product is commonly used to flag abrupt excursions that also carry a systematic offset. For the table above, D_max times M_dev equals 23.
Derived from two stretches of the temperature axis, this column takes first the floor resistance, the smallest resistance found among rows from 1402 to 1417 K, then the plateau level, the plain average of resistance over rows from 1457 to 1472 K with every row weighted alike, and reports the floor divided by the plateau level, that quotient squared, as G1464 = 3.7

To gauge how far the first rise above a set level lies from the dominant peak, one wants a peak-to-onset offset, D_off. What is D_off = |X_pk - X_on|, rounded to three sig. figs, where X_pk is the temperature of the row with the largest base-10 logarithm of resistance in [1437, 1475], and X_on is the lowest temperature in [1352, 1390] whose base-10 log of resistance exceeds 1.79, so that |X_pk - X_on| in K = 82.5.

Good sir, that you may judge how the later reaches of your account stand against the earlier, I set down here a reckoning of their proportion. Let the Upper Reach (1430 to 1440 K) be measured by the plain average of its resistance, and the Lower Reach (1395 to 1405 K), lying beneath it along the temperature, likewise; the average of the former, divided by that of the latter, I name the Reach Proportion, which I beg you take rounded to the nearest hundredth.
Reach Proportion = 0.93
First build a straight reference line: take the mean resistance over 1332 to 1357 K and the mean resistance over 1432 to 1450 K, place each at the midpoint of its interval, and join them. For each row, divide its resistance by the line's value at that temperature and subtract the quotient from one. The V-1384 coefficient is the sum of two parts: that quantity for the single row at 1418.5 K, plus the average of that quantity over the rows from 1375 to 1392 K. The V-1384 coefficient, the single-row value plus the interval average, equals -0.16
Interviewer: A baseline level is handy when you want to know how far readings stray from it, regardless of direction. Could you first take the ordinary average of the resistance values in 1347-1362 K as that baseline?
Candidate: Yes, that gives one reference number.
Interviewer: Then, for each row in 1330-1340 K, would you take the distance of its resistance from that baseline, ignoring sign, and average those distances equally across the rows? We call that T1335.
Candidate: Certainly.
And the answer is 3.4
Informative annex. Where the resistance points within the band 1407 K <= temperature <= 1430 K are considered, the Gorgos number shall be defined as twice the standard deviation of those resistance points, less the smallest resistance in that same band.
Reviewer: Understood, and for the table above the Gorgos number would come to -53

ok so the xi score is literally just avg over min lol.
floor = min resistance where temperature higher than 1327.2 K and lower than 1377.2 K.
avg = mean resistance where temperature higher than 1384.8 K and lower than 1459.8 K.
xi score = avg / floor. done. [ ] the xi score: 0.99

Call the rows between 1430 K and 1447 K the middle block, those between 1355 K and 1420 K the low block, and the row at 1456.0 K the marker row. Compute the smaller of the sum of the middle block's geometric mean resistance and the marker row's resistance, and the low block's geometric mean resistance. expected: 64.4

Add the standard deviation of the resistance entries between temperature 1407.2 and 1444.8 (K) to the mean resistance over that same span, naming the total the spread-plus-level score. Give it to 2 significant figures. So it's 63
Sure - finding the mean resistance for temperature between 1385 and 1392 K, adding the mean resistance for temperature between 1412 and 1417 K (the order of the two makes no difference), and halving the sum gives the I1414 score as 64.2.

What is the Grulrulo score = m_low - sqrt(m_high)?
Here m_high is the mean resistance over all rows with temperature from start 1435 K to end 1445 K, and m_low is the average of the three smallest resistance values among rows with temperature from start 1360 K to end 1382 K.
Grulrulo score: 54.9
